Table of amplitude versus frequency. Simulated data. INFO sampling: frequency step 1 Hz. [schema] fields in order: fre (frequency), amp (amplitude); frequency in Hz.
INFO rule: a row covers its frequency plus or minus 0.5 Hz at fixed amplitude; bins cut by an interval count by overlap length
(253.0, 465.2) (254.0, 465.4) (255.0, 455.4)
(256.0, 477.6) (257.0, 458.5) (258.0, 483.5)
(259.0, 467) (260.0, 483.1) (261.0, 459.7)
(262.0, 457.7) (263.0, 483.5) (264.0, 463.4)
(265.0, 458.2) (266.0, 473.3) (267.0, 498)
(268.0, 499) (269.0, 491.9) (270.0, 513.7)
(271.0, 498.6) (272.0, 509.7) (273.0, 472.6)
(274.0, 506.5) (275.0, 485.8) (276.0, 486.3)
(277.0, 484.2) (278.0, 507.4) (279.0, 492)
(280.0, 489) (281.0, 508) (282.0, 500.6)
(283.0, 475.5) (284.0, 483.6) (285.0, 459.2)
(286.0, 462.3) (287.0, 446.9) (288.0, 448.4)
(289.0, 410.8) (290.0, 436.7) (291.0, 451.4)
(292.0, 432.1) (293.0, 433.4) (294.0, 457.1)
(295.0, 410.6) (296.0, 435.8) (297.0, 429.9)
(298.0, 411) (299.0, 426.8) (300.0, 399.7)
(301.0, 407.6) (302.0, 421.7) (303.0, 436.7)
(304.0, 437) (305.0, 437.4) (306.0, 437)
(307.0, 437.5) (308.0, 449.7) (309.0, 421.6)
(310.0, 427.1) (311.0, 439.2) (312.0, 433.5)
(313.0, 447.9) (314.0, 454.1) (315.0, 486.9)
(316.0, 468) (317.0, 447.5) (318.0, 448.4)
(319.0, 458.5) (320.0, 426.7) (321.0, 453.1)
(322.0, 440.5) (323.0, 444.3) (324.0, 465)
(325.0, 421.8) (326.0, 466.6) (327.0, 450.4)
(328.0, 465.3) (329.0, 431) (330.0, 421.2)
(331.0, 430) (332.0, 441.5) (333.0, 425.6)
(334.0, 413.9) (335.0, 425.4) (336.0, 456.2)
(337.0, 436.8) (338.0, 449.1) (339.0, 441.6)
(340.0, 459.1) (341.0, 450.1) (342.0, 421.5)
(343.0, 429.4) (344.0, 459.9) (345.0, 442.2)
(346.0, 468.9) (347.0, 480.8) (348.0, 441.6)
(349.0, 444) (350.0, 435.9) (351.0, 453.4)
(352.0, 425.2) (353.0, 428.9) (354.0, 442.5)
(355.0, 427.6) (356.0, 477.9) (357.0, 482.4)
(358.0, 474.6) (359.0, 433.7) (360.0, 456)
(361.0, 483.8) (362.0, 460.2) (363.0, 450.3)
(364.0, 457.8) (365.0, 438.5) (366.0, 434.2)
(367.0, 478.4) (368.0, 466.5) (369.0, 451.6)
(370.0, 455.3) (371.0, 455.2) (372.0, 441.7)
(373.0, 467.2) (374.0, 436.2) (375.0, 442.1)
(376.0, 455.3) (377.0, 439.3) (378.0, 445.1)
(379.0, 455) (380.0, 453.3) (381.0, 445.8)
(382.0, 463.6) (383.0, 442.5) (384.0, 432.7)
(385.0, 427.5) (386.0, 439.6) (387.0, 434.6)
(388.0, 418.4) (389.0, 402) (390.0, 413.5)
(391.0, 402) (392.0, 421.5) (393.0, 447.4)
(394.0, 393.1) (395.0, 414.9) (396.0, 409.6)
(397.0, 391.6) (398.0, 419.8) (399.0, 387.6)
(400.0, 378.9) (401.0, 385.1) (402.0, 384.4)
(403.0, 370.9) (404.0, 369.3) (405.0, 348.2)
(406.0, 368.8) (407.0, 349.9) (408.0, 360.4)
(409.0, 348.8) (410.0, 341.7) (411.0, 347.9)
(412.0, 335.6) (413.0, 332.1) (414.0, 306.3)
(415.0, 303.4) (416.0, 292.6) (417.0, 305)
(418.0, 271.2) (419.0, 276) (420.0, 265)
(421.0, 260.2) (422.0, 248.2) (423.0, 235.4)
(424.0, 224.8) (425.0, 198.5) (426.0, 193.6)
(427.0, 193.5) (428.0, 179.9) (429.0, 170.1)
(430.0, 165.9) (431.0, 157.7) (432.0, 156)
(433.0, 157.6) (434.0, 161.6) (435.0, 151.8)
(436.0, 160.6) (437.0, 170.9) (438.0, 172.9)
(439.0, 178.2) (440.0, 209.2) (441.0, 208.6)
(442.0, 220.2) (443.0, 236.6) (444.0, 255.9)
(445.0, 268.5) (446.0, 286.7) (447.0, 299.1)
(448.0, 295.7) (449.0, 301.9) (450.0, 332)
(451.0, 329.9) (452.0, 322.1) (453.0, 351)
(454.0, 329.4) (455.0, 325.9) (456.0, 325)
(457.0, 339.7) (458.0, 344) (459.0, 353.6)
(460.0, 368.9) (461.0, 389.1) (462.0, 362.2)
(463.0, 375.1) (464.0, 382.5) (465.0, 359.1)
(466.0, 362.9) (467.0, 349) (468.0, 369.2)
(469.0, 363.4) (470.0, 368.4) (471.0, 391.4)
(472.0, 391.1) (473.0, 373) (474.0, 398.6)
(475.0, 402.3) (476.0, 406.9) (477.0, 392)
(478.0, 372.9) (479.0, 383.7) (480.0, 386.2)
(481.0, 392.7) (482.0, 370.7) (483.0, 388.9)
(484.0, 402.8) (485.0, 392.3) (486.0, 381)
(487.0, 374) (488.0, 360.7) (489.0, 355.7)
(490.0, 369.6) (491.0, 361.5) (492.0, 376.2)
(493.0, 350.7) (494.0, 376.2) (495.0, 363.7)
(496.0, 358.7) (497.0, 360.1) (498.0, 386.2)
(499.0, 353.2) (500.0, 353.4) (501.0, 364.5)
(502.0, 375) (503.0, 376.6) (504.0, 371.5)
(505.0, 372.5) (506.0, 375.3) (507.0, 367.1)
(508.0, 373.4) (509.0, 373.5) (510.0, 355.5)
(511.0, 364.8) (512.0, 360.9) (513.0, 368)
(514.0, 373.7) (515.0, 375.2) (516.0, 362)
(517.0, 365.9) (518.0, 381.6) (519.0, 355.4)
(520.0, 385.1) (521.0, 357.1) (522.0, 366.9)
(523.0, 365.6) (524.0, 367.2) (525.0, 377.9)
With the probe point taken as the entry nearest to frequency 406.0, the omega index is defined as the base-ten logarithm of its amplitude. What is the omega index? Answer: 2.57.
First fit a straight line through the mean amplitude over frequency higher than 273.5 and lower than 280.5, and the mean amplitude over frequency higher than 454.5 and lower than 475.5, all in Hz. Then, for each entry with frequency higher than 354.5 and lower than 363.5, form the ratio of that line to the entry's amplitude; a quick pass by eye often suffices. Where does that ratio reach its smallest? 361.0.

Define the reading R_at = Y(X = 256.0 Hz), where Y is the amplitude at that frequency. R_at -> 477.6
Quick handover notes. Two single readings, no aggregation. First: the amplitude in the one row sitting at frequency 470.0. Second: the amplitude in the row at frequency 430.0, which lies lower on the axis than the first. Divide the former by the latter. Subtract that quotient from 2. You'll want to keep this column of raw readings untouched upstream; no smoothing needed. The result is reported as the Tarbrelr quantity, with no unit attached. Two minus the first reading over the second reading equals -0.22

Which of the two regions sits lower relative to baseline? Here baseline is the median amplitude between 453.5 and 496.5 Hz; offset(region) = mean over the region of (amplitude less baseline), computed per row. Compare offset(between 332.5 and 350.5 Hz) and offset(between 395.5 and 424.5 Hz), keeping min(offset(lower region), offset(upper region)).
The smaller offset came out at -39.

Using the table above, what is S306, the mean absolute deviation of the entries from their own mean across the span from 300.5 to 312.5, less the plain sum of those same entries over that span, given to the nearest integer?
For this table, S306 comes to -5178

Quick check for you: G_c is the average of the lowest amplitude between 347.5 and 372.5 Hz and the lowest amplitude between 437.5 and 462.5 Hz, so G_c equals 299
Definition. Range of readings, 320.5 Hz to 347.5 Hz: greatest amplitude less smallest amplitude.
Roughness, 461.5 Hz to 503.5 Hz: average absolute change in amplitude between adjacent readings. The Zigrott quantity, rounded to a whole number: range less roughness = 54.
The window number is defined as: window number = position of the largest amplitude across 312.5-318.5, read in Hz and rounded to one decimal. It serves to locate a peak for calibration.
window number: 315.0 Hz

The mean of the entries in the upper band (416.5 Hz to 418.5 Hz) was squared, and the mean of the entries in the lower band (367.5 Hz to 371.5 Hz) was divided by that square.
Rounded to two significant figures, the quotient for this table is 0.0055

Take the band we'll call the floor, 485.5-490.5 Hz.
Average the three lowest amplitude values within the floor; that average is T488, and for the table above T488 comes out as 362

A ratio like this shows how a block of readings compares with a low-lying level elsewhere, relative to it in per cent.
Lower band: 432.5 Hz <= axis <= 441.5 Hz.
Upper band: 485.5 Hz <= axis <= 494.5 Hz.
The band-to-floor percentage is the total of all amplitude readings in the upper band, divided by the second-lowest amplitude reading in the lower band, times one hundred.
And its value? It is 2097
